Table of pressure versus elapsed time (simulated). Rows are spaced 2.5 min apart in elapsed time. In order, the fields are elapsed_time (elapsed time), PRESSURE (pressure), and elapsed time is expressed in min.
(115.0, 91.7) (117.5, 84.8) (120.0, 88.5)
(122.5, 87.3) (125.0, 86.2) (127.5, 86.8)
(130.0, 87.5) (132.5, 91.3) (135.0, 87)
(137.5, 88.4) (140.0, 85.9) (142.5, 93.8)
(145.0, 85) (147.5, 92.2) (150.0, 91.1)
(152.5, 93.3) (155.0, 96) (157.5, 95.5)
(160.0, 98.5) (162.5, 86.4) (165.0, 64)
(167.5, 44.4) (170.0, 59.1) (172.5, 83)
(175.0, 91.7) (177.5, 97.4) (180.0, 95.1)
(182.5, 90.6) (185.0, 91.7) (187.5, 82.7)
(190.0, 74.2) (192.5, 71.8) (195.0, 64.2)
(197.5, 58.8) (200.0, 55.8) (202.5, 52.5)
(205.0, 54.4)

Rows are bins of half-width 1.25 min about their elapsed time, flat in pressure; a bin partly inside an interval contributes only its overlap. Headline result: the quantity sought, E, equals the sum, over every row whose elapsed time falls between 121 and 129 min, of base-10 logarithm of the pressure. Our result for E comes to 5.82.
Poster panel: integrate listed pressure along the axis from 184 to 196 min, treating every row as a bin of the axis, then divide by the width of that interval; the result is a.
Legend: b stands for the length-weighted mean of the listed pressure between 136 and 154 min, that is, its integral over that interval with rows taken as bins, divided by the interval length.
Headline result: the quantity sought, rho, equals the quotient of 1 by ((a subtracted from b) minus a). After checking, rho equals -0.016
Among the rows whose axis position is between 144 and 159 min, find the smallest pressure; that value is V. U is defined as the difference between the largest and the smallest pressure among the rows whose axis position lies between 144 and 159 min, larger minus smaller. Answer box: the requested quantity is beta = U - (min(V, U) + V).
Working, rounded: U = 11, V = 85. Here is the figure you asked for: -85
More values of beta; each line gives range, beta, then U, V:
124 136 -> -86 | 5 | 86.2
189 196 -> -64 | 10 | 64.2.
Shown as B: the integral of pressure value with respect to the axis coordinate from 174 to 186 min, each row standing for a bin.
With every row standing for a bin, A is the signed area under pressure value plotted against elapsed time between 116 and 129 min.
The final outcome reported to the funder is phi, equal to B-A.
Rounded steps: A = 1129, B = 1120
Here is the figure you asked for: -8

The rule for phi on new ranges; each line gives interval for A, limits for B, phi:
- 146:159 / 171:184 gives -34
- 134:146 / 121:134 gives 84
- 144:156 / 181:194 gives -31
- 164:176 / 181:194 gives 251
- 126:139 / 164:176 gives -329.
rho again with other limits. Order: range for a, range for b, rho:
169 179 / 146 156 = -0.013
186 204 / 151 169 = -0.020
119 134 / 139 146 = -0.011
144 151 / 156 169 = -0.010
